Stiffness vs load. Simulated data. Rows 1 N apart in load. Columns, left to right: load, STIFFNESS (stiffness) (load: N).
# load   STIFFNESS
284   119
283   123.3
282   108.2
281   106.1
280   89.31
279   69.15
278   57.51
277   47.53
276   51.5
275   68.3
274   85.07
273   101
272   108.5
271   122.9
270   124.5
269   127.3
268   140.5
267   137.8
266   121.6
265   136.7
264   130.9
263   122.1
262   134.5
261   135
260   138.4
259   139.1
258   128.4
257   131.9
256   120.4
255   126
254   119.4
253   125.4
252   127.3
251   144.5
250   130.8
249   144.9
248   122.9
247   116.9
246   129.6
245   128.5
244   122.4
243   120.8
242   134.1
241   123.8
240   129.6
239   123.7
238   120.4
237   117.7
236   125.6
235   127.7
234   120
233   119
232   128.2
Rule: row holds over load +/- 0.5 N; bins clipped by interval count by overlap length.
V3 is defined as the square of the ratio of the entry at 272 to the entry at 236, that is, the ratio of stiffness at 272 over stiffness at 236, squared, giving 0.75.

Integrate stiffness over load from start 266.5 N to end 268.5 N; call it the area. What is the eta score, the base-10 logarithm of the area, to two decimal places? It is 2.44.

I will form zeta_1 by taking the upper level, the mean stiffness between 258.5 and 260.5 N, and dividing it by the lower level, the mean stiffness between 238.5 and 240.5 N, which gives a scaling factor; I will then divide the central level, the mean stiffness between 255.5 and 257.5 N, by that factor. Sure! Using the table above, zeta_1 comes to 115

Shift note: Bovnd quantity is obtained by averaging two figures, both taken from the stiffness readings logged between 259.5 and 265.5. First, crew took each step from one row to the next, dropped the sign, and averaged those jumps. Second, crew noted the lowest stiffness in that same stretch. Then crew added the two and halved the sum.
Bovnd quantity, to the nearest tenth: 64.1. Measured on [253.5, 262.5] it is 62.4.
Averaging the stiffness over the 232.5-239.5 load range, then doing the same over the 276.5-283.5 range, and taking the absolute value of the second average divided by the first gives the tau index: 0.70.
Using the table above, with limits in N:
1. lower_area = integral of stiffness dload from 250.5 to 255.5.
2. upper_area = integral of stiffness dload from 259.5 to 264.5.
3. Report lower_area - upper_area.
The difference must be -18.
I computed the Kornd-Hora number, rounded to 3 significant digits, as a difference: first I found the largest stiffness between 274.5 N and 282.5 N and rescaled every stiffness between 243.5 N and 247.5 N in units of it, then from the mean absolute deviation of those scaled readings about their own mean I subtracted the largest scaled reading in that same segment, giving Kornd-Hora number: -1.15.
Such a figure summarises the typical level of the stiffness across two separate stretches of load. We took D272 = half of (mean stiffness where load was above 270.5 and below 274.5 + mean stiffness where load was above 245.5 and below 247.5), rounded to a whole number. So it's 114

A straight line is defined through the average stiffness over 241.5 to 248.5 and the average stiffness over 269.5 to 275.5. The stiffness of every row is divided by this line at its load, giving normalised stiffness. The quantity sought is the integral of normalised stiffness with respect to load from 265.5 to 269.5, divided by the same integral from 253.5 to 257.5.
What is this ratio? 1.16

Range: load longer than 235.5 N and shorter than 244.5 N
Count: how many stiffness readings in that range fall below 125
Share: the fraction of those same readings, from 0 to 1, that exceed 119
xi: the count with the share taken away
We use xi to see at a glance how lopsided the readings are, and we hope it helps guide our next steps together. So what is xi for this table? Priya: 5.1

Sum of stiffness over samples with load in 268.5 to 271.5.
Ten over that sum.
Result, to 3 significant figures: 0.0267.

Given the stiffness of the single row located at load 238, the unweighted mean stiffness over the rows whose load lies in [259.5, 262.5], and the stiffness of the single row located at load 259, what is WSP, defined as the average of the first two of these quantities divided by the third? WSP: 0.92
